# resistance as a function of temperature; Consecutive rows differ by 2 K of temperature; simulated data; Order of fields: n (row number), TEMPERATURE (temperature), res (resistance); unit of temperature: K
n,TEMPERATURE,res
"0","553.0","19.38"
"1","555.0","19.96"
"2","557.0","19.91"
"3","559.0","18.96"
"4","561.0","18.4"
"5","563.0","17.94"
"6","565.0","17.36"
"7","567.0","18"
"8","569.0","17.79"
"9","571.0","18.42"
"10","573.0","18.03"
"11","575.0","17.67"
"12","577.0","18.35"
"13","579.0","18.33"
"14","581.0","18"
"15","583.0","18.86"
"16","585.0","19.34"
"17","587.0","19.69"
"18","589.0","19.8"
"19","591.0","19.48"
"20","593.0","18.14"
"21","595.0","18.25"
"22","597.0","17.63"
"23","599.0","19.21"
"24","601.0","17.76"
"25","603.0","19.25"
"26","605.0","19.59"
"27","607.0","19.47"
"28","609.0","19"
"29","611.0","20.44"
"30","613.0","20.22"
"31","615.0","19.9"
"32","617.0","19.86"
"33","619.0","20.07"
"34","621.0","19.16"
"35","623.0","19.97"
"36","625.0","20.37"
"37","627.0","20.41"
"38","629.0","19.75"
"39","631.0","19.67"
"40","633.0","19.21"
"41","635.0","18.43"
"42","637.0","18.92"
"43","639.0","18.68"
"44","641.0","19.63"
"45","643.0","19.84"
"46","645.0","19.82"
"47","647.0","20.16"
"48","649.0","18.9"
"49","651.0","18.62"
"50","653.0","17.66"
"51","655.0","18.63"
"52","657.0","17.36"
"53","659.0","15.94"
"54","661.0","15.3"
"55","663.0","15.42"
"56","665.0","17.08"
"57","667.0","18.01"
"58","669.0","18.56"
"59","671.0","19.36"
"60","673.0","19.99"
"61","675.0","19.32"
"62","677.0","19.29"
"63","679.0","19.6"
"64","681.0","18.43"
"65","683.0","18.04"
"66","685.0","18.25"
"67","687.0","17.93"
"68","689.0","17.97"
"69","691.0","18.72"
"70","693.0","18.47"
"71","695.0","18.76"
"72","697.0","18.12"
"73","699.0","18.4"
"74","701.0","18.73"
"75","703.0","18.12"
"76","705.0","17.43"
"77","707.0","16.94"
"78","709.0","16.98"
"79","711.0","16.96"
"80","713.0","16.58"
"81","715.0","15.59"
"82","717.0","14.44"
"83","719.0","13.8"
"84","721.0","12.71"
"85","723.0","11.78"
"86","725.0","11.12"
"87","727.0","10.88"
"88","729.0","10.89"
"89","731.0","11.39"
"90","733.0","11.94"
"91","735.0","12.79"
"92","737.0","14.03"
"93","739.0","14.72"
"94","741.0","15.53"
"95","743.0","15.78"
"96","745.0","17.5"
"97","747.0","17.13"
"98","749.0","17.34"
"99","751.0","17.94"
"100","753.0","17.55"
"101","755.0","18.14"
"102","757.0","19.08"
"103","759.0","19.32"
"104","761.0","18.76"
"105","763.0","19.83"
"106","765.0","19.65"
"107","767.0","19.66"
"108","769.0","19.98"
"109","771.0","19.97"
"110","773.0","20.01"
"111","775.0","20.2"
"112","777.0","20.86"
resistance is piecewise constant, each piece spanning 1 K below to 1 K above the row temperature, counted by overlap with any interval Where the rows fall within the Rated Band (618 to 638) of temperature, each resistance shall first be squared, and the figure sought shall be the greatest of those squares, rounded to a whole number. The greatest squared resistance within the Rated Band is 417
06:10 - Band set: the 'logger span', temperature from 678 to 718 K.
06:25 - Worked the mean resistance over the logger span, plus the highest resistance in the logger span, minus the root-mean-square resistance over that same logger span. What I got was 19.6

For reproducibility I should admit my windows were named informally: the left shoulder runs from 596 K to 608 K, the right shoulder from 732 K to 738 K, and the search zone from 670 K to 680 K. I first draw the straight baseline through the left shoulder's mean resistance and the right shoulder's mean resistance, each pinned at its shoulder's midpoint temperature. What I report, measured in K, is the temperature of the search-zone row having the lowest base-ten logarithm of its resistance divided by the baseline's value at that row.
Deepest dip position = 671.0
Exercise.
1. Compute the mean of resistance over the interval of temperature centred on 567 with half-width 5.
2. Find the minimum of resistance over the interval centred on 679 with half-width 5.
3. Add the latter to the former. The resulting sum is 35.9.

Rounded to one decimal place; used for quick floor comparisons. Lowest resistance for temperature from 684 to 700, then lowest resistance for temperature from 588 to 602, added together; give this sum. 35.6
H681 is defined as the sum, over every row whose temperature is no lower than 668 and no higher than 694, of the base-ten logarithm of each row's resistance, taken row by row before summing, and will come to 16.5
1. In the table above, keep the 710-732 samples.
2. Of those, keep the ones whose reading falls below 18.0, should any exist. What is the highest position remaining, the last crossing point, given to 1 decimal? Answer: 731.0 K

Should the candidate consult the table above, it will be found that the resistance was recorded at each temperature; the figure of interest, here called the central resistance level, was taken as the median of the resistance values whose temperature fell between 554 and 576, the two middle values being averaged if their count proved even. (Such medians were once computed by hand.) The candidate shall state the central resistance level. 18.0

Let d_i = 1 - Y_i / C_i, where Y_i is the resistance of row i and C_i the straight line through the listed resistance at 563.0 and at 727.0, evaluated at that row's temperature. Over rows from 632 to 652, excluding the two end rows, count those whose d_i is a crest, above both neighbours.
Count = 2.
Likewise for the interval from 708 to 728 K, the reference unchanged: 0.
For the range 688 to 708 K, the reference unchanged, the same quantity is 2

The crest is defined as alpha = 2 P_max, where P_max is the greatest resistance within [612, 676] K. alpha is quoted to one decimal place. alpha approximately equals 40.8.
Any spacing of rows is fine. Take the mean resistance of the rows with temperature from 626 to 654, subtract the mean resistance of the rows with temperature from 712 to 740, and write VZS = 6.2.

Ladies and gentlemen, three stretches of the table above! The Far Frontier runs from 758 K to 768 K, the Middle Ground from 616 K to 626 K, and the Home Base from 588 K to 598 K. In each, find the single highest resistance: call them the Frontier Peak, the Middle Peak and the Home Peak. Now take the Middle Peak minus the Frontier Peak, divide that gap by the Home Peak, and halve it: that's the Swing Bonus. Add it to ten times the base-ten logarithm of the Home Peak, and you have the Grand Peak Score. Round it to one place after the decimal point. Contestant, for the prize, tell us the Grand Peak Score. 13.0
